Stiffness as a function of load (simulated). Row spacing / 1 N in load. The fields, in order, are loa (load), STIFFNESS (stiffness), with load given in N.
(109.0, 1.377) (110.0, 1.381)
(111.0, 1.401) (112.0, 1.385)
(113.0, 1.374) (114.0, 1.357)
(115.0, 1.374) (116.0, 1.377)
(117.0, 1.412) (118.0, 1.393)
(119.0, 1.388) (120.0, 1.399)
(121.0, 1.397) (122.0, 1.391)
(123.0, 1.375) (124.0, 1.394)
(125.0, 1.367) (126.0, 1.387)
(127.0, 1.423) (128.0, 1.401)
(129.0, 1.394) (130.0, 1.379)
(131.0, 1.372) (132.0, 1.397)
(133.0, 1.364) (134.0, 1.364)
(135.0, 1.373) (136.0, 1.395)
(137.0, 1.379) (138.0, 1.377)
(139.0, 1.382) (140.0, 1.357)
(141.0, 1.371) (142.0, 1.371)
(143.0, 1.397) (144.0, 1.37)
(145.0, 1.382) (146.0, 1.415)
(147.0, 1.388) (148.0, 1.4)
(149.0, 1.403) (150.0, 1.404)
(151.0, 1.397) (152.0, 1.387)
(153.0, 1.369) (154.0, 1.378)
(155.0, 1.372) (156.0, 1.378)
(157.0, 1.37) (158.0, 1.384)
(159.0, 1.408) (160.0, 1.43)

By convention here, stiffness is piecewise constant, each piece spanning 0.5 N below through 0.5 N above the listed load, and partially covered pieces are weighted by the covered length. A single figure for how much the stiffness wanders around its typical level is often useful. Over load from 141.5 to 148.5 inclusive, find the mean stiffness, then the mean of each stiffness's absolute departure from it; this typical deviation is 0.013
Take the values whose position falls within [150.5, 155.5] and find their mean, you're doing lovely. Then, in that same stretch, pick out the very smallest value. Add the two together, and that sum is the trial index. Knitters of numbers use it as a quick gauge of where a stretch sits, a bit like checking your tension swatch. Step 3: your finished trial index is 2.75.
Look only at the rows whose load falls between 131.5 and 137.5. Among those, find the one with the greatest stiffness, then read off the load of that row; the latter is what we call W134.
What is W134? 132.0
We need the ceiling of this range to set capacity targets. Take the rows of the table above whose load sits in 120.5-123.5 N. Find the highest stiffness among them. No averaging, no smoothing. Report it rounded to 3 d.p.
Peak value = 1.397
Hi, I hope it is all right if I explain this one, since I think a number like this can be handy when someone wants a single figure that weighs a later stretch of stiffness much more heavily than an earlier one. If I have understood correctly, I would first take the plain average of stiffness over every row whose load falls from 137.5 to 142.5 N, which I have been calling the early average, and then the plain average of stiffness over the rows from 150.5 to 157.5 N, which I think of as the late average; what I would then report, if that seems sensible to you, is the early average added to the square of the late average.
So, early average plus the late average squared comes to 3.27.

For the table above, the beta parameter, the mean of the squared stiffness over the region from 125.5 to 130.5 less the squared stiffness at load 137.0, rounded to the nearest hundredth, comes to 0.05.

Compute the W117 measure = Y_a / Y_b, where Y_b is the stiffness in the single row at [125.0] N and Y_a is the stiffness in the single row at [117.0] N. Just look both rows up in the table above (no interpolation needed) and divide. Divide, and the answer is 1.03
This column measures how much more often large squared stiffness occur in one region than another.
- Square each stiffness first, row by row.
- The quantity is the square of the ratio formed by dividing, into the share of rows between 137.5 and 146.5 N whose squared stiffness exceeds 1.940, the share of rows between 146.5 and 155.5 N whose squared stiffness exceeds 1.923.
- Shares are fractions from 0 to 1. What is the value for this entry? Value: 0.1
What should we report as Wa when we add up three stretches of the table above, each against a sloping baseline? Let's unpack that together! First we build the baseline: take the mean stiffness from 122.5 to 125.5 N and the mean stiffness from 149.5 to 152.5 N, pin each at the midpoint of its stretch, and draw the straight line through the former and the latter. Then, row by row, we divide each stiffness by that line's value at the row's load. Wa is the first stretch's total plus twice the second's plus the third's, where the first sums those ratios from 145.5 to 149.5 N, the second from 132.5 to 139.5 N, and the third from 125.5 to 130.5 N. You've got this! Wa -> 23.0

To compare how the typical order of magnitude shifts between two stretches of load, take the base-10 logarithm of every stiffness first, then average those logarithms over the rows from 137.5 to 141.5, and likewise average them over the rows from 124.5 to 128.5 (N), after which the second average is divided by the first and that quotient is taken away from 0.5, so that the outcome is -0.55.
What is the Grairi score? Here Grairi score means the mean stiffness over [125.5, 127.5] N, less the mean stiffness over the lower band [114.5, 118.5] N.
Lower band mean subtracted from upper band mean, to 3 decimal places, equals 0.016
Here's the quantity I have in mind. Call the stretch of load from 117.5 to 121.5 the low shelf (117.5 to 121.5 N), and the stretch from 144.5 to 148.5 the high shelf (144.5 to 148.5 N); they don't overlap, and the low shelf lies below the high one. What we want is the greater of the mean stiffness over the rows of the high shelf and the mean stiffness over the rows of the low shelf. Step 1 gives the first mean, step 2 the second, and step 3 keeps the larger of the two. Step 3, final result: 1.40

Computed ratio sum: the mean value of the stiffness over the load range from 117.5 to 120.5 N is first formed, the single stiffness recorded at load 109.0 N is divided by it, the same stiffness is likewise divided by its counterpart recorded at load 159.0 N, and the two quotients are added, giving 1.97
